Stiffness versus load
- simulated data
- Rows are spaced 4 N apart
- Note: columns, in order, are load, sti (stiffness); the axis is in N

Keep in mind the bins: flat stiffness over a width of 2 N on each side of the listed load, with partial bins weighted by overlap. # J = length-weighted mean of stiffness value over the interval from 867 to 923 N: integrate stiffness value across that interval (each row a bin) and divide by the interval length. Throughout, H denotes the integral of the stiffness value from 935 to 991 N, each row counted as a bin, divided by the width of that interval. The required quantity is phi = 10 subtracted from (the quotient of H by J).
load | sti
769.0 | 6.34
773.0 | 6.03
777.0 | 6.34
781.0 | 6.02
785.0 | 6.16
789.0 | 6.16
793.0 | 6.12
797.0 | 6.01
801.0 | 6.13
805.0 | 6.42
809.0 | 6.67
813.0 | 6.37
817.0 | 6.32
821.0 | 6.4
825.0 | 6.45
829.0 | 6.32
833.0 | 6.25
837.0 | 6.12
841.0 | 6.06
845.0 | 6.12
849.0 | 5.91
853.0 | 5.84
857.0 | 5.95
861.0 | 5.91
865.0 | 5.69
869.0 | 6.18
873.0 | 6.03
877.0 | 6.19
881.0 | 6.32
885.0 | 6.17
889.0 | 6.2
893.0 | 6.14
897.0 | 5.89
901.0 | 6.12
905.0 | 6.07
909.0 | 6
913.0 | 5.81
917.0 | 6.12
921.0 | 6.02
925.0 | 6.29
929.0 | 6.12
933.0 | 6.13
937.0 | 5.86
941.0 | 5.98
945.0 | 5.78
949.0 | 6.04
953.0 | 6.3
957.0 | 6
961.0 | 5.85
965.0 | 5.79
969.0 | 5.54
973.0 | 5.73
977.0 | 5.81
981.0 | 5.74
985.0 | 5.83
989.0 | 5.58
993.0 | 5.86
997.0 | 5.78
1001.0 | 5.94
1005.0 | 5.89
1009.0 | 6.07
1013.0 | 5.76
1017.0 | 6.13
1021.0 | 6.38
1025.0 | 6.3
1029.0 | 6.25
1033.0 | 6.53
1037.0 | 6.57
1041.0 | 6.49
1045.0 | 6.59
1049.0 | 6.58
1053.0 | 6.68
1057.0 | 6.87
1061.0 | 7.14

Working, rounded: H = 5.8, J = 6.09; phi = -9.04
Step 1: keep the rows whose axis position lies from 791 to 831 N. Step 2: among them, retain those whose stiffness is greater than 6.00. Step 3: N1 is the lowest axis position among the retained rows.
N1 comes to 793.0 N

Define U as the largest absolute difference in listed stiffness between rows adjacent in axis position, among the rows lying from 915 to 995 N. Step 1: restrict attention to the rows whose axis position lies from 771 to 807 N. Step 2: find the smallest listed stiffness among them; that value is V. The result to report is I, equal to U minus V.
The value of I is -5.7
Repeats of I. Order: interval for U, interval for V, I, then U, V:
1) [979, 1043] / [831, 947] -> -5.3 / 0.37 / 5.69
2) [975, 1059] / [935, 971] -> -5.2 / 0.37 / 5.54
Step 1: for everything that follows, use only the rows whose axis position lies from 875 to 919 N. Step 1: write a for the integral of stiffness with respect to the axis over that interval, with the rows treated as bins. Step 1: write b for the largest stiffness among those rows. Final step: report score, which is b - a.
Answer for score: -262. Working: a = 268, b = 6.32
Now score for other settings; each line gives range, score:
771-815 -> -267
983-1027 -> -256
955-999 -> -248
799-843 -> -271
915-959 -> -260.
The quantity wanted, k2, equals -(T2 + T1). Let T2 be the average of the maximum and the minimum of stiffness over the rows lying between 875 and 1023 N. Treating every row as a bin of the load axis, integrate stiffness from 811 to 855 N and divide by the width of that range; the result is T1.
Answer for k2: -12.2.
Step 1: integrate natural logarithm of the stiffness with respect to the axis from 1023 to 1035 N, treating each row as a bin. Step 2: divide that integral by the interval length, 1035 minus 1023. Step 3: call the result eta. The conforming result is 1.85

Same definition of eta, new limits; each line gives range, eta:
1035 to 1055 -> 1.88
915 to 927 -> 1.82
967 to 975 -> 1.73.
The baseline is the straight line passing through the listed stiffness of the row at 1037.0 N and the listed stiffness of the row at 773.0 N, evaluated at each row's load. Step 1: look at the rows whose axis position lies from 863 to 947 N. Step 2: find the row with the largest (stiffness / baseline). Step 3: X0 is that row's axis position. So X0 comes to 881.0 N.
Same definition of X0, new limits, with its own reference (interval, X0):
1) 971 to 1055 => 1053.0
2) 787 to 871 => 809.0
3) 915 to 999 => 925.0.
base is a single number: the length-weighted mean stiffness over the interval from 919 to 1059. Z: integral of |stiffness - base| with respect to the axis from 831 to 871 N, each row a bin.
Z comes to 5.9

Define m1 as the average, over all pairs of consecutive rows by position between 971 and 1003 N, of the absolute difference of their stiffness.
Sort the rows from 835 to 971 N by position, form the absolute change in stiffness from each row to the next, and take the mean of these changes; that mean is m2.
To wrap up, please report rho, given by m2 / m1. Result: 1.15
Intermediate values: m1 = 0.14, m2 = 0.165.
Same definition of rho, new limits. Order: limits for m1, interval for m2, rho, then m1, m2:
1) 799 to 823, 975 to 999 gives 0.79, 0.19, 0.154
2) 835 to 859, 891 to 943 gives 1.67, 0.10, 0.170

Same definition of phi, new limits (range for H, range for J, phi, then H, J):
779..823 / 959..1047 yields -8.96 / 6.3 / 6.02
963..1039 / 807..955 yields -9.02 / 6.0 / 6.11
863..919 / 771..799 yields -9.01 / 6.1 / 6.12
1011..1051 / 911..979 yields -8.93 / 6.4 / 5.95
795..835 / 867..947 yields -8.96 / 6.3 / 6.07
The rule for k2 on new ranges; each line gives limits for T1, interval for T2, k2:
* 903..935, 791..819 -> -12.4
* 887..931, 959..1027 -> -12.0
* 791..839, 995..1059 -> -12.6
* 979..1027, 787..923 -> -12.1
